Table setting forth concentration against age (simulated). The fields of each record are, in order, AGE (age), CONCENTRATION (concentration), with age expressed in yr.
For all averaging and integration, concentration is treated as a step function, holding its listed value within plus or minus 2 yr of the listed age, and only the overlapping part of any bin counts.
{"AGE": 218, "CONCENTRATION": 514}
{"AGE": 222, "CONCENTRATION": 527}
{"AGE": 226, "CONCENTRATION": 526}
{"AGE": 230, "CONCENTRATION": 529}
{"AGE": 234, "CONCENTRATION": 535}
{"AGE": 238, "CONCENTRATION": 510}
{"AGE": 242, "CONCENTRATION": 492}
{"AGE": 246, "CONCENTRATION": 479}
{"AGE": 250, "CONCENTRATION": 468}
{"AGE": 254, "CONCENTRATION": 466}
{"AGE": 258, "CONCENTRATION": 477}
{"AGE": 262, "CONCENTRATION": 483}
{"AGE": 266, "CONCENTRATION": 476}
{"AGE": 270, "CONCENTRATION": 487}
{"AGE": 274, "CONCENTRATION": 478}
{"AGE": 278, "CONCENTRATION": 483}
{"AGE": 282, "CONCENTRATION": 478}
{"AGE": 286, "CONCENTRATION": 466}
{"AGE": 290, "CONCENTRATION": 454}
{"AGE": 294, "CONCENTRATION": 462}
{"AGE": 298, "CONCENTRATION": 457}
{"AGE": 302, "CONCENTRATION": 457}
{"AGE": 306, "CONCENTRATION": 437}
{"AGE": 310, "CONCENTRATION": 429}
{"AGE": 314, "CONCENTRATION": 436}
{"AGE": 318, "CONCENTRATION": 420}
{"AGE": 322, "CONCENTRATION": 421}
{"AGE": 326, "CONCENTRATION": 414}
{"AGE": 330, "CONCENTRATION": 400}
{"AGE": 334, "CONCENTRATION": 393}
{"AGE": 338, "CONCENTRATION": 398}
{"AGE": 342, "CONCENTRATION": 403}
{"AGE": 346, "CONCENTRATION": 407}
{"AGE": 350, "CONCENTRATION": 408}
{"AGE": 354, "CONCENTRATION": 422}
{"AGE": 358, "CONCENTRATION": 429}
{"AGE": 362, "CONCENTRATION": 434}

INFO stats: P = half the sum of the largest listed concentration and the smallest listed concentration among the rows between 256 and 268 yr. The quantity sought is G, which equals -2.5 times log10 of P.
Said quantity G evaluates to -6.70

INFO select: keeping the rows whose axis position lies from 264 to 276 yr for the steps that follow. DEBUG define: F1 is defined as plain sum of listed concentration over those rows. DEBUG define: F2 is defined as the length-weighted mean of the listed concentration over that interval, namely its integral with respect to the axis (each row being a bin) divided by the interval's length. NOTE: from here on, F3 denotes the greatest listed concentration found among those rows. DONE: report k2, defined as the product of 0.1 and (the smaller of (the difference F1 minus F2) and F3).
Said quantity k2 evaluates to 49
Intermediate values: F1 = 1441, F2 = 480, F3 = 487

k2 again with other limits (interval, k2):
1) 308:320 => 44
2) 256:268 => 48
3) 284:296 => 47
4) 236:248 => 51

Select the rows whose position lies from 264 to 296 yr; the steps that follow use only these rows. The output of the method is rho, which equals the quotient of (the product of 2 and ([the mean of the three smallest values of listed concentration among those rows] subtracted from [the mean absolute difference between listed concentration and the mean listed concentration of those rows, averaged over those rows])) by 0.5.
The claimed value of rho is -1806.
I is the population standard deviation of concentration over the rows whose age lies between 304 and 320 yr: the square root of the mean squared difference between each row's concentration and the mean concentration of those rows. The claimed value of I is 6.8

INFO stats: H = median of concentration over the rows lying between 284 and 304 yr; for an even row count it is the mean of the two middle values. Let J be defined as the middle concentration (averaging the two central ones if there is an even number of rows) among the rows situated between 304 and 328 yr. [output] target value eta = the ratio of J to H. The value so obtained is 0.93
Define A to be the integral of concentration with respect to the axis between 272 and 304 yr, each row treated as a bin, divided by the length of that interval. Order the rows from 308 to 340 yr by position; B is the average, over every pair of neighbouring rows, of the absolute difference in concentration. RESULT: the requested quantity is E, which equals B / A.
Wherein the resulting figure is 0.0174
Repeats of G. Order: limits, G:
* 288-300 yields -6.65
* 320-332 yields -6.53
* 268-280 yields -6.71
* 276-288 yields -6.69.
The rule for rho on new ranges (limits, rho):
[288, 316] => -1690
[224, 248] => -1902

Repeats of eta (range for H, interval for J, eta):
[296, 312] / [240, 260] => 1.07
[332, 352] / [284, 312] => 1.13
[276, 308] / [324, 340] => 0.87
